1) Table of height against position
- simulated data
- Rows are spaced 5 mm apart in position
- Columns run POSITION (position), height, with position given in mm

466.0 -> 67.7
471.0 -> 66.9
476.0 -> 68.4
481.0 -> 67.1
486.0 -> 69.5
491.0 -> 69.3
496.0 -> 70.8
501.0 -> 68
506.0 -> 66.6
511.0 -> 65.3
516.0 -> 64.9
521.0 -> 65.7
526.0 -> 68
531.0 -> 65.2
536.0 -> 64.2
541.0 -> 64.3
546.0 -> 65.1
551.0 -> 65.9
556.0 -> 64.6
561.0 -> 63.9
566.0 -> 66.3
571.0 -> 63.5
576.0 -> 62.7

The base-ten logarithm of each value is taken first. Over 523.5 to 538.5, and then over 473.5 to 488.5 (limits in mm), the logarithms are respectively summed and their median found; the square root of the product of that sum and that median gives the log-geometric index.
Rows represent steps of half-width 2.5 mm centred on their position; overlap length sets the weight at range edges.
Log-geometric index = 3.16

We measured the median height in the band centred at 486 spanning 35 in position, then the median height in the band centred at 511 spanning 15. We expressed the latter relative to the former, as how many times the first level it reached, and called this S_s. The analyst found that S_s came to 0.955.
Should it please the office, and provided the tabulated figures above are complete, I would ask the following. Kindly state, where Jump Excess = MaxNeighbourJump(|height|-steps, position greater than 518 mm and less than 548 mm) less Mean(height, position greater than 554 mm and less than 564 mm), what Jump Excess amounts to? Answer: -61.5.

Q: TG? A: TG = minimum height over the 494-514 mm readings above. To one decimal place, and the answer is 65.3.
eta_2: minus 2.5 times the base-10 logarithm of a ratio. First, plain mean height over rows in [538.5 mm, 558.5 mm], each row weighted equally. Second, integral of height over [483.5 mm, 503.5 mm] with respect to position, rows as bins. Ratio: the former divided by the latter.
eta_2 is 3.324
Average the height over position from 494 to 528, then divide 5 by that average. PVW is 0.075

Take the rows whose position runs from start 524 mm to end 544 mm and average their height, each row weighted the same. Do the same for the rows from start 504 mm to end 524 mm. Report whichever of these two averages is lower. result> 65.4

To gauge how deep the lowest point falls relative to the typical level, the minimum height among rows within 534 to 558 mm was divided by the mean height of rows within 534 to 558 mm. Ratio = 0.990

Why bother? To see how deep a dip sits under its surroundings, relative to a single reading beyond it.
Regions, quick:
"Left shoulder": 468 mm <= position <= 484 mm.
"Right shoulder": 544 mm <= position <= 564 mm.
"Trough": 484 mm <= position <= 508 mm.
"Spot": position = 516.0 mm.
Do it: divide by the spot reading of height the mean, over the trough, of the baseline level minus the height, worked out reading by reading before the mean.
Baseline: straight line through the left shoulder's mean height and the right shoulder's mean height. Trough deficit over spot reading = -0.031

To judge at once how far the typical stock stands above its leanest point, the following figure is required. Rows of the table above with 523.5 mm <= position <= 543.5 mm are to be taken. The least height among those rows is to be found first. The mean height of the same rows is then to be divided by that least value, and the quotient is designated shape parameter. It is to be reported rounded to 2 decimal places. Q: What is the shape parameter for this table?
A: 1.02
